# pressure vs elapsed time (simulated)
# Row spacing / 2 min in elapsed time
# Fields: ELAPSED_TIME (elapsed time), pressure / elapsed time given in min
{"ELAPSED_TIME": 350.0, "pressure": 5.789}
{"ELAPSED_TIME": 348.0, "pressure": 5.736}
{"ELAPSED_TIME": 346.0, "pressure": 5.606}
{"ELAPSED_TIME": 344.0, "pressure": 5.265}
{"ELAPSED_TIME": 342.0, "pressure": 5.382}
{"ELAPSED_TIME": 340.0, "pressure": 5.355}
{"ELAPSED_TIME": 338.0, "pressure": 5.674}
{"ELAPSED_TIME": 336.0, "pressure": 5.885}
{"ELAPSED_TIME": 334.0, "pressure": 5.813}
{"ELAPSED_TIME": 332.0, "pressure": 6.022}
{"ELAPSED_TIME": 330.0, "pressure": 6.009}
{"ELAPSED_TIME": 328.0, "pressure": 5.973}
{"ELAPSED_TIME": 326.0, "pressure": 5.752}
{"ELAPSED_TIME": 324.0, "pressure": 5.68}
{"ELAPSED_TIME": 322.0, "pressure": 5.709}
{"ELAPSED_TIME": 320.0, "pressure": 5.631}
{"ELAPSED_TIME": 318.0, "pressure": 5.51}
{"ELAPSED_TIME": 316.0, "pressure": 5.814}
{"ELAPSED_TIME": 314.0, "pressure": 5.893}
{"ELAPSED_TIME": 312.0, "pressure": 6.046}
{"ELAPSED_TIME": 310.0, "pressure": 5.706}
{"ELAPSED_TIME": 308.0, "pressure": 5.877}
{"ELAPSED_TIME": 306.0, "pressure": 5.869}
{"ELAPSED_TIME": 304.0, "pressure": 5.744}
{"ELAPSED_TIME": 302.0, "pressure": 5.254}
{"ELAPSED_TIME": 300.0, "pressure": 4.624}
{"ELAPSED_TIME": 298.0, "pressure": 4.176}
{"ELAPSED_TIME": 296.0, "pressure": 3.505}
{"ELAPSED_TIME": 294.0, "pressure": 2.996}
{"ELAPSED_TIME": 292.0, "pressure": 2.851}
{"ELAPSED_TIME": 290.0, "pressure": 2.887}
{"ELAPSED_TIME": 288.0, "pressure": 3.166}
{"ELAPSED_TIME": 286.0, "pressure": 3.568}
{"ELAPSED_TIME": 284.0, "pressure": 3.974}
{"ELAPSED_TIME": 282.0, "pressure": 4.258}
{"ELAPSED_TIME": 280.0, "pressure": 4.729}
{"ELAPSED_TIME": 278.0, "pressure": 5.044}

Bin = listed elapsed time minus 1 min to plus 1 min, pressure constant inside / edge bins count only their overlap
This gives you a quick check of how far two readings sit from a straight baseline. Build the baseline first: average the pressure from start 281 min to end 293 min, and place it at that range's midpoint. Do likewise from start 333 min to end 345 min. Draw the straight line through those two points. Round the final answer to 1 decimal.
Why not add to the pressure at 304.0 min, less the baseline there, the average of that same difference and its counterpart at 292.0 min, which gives 2.0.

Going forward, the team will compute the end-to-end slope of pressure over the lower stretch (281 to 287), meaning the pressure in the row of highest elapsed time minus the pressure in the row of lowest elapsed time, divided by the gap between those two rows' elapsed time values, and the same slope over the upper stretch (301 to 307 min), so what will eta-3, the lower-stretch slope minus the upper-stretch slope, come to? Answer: -0.33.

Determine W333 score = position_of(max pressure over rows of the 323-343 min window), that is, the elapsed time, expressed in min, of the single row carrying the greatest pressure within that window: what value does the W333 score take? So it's 332.0 min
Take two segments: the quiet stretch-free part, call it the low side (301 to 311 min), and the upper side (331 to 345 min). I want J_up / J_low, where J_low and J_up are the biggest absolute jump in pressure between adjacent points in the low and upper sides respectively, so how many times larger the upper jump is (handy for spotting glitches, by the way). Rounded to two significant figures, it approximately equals 0.65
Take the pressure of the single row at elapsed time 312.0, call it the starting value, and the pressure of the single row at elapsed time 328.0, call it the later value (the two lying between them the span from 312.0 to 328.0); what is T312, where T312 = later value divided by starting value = 0.99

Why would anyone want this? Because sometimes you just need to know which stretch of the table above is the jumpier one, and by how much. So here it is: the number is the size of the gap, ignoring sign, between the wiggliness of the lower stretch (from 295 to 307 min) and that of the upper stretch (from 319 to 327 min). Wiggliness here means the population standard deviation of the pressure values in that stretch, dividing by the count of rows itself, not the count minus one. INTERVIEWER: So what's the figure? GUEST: 0.80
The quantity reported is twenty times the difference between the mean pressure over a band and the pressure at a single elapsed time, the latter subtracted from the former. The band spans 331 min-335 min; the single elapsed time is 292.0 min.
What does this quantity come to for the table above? 61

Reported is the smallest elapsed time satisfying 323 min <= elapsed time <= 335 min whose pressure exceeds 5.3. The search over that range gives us 324.0 min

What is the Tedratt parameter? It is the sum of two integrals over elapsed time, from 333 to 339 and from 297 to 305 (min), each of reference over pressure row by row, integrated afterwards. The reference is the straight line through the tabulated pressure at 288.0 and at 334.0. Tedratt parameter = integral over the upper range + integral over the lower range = 12.5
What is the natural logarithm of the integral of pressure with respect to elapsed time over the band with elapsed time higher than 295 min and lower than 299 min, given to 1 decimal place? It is 2.7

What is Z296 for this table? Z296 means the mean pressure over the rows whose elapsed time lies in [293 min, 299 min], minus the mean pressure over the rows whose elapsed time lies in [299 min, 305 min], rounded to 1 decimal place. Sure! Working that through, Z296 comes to -1.6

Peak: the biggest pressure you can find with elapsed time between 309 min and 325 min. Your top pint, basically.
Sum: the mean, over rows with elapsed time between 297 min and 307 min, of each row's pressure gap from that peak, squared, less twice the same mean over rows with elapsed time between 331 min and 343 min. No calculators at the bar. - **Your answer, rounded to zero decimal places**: 1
